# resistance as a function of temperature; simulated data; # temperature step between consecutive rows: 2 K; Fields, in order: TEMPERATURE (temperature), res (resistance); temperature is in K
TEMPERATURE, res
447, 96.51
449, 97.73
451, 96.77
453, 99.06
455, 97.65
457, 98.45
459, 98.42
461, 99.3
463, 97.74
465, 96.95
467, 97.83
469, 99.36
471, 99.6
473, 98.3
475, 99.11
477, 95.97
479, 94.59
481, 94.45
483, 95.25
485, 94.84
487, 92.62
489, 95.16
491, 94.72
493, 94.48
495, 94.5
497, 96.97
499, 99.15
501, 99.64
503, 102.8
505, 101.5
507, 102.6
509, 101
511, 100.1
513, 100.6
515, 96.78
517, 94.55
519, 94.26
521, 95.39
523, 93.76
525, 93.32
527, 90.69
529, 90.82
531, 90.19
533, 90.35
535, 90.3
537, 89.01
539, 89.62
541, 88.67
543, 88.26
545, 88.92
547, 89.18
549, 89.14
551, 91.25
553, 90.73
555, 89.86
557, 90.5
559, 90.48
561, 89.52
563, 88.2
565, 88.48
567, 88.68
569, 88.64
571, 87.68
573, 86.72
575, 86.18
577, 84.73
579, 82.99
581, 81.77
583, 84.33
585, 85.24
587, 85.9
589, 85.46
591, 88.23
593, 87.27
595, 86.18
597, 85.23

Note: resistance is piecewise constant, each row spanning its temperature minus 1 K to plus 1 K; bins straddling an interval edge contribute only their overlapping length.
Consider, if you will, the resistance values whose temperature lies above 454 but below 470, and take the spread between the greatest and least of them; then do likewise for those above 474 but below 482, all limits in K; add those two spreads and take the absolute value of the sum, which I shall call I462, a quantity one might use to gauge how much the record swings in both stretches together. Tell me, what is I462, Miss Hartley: 7.1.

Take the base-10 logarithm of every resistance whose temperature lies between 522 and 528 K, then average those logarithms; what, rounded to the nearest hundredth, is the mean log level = 1.97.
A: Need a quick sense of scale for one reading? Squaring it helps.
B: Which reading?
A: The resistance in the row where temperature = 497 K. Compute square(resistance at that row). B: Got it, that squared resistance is 9403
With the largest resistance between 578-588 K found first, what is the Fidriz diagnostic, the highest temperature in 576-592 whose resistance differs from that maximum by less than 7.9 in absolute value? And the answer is 591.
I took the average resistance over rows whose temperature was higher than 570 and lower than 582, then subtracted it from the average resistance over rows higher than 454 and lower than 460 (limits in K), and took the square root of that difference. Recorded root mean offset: 3.63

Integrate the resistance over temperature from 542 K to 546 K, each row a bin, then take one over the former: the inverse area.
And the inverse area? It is 0.0028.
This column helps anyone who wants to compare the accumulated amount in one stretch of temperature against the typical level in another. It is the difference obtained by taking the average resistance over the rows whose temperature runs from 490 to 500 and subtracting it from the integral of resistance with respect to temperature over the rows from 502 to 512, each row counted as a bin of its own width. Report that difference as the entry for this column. 920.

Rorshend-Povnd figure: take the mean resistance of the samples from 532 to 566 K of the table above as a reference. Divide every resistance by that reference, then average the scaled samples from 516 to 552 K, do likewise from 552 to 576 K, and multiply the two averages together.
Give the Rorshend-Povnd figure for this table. 1.01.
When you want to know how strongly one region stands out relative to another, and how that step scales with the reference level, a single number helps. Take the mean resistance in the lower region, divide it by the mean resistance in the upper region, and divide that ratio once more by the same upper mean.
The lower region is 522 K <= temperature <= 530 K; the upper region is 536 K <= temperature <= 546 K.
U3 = 0.0117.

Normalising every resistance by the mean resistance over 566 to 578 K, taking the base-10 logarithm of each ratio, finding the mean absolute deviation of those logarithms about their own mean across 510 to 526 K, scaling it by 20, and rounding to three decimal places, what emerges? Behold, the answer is 0.206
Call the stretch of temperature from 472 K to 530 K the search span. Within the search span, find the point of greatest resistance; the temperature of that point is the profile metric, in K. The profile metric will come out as 503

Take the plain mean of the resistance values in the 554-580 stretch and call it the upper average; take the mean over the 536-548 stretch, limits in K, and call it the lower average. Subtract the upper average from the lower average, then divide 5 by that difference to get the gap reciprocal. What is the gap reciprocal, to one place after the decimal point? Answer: 4.8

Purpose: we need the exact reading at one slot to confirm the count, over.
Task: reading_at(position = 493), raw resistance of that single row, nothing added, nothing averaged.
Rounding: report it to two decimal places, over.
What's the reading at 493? 94.48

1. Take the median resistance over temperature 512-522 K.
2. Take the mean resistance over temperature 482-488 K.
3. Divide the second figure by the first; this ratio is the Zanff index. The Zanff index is 0.99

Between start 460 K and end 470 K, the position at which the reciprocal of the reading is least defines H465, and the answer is 469 K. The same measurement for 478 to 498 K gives 497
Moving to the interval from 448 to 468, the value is 461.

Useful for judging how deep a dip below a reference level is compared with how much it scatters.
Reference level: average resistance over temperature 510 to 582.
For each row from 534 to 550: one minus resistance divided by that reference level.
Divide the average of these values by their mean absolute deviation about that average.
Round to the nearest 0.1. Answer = 2.7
